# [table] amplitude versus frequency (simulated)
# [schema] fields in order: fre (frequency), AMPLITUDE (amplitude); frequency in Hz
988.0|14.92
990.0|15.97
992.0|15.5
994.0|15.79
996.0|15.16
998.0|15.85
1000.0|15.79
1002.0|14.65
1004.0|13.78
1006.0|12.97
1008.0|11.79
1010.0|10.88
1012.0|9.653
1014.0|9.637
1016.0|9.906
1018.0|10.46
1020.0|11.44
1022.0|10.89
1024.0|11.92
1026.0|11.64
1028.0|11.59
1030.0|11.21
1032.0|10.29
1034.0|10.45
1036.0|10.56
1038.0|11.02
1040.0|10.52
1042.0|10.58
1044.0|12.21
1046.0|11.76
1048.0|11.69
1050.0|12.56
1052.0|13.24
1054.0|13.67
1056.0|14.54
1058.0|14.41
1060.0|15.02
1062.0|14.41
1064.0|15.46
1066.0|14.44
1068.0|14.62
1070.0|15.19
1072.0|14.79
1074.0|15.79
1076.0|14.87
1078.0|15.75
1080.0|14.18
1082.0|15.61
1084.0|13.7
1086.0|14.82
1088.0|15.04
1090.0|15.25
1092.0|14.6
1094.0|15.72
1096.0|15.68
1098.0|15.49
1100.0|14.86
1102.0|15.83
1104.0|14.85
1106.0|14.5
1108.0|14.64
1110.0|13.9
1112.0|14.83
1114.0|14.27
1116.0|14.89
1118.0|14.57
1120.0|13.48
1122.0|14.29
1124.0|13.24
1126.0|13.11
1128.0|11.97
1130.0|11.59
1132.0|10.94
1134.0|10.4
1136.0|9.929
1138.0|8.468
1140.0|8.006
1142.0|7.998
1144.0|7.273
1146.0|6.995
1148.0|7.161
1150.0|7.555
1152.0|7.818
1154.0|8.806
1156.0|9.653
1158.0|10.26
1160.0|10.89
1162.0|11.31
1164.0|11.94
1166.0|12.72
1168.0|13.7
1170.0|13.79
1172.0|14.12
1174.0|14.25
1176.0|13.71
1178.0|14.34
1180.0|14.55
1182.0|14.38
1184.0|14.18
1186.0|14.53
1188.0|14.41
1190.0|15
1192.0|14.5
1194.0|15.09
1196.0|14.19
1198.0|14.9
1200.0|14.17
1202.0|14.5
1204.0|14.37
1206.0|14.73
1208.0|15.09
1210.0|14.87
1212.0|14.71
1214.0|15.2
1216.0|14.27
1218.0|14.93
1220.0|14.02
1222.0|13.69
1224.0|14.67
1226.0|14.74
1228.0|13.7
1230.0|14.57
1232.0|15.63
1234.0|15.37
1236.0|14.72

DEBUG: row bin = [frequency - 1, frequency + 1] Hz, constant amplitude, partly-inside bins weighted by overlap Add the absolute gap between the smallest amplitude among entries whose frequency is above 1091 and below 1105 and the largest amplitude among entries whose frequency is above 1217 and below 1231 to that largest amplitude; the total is 15.3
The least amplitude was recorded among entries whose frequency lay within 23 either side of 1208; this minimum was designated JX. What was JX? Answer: 13.69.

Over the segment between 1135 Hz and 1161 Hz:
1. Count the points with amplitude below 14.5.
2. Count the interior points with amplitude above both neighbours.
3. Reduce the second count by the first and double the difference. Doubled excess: -26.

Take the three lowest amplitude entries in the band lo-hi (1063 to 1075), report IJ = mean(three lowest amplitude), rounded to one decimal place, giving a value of 14.6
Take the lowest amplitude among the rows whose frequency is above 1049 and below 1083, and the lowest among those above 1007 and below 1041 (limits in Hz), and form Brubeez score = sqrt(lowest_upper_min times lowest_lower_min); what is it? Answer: 11.0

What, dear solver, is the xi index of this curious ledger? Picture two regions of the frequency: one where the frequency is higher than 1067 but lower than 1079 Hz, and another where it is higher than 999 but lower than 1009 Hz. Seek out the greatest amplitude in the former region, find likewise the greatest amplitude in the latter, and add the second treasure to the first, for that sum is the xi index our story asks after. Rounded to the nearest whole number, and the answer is 32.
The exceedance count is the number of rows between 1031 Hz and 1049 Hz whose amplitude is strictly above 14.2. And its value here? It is 0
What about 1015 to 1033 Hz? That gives 0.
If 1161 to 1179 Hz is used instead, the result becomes 2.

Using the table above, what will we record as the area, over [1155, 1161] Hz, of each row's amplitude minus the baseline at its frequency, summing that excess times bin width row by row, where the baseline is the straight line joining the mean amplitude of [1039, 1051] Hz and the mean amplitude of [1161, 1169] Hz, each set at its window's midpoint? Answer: -13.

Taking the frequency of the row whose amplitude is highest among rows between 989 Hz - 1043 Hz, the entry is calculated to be 990.0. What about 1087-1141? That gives 1102.0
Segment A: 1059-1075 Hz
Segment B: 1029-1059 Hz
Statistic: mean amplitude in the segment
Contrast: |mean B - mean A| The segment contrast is 3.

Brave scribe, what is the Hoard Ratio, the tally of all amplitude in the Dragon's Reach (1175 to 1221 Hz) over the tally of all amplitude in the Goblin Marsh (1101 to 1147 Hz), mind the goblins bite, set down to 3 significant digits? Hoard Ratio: 1.20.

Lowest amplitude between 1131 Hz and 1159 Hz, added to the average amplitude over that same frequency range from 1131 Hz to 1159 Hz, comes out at 16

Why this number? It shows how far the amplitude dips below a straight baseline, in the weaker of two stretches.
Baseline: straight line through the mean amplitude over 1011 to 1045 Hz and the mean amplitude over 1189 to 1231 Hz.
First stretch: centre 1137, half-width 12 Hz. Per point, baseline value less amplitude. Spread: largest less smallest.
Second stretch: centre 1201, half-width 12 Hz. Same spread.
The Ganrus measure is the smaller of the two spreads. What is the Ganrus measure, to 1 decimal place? 1.0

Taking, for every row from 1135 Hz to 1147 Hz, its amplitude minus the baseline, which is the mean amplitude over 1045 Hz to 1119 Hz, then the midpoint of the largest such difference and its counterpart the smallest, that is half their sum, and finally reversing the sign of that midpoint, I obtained 6.1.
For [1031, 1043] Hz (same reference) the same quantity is 3.9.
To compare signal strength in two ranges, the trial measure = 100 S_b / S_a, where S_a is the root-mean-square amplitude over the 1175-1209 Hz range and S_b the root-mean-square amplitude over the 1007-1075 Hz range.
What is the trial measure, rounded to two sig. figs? 86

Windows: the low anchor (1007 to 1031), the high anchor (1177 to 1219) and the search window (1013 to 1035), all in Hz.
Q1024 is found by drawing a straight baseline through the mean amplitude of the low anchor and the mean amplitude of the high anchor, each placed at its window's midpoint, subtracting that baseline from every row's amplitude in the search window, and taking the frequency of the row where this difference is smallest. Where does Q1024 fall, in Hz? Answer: 1014.0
